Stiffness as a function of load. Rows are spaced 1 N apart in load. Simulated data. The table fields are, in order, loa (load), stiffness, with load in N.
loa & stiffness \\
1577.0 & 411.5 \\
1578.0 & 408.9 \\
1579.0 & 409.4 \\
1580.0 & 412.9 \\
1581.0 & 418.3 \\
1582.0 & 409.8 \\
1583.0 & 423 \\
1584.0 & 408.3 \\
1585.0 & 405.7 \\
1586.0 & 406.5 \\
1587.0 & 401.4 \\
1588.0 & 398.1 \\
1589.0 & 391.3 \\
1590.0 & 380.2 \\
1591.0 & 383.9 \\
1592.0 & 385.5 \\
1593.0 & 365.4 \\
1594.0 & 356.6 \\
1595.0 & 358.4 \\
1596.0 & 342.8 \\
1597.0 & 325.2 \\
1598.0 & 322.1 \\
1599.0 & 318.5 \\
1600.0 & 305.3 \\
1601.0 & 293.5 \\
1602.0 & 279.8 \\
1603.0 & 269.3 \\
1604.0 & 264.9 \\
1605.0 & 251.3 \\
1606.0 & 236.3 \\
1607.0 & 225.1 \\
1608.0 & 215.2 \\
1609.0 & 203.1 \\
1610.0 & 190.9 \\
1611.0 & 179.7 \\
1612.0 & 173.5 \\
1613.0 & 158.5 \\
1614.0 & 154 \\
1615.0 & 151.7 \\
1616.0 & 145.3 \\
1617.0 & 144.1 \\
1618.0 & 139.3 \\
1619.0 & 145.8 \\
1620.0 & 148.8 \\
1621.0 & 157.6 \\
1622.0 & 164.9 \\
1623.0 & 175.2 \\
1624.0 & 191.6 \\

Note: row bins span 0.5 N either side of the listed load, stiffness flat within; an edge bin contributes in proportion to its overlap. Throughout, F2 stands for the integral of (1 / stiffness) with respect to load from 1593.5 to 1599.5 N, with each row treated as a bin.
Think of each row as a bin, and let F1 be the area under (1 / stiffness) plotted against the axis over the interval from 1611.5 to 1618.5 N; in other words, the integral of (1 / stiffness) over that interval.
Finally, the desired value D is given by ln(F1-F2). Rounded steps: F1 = 0.046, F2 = 0.018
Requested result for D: -3.6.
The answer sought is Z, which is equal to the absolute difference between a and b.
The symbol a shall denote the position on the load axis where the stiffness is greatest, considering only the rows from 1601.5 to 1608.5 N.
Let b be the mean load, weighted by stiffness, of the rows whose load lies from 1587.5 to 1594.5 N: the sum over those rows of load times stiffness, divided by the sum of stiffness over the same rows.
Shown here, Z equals 11.1 N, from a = 1602.0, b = 1590.9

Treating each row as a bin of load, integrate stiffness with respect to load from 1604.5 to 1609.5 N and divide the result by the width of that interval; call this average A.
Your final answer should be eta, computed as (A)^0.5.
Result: 15.0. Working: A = 226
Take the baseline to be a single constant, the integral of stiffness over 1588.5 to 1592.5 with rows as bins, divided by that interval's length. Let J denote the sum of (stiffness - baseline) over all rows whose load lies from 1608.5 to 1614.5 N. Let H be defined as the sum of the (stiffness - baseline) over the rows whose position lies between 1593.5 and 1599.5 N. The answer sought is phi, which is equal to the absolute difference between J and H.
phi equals 964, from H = -288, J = -1252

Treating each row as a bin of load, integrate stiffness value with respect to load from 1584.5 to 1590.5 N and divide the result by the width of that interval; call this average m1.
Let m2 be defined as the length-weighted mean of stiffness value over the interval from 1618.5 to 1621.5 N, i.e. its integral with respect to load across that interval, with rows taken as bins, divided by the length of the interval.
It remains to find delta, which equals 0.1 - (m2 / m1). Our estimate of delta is -0.3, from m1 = 397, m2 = 151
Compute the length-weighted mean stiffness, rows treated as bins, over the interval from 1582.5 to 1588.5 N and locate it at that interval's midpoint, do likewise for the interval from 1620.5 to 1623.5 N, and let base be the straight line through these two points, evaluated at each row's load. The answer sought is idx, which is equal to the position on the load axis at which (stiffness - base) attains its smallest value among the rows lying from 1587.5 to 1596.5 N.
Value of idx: 1590.0 N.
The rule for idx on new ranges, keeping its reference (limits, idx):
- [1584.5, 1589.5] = 1585.0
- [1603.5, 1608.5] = 1608.0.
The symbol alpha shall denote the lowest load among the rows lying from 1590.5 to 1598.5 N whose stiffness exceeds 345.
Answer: 1591.0 N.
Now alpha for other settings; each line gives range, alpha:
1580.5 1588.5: 1581.0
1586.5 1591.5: 1587.0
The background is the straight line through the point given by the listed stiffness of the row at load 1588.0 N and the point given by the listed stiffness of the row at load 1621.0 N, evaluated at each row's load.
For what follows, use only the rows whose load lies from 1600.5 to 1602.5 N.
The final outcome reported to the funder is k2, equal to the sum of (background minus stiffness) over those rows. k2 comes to 26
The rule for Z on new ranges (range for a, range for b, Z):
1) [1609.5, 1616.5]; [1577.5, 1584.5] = 29.0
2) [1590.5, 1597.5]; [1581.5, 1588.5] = 7.0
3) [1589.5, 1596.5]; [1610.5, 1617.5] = 21.8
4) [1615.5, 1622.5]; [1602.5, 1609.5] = 16.2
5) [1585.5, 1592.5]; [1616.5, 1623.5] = 34.1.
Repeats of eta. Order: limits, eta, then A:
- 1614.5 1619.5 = 12.1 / 145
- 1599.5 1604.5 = 16.8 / 283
